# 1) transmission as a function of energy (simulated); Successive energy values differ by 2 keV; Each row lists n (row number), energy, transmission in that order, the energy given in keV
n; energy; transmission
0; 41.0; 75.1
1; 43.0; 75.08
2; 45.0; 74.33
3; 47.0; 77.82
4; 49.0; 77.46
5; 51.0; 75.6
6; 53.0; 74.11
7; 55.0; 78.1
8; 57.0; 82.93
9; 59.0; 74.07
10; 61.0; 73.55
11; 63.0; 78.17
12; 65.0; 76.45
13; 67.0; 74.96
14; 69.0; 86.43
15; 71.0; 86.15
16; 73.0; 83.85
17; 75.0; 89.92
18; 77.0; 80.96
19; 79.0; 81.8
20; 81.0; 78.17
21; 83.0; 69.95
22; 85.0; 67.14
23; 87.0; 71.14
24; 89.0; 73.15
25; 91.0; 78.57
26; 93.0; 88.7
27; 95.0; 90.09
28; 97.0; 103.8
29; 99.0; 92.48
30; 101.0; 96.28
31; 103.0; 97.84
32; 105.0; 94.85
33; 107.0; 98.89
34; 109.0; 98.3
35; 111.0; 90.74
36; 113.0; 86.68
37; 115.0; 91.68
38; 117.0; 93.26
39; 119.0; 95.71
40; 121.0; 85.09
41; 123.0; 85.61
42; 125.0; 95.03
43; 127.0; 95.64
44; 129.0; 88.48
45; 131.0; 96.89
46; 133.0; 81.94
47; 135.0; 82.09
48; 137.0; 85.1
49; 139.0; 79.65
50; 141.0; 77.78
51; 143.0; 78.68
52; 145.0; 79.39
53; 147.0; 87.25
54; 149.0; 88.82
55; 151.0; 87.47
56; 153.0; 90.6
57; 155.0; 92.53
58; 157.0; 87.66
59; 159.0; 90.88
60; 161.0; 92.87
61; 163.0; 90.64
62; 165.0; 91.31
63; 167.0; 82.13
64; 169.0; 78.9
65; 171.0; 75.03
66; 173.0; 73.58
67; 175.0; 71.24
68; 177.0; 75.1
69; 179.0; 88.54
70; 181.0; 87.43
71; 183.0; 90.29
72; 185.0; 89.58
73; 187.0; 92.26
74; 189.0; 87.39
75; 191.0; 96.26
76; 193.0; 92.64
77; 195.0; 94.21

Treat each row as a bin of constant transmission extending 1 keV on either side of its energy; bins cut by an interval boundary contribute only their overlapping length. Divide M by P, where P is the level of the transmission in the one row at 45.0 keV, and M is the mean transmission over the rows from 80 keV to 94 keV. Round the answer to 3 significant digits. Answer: 1.01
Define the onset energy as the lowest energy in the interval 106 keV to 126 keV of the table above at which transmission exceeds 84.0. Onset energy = 107.0 keV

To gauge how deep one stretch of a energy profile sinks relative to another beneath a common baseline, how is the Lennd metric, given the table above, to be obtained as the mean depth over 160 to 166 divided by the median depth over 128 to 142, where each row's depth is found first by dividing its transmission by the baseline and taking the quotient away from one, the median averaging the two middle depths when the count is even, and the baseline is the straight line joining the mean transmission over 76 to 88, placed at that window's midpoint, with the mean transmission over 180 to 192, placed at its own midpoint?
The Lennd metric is -7.1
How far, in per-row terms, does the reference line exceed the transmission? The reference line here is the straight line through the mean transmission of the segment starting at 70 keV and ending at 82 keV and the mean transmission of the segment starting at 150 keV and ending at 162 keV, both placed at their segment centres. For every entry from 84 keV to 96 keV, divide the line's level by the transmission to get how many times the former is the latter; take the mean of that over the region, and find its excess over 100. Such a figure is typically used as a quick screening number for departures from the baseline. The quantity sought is -98.9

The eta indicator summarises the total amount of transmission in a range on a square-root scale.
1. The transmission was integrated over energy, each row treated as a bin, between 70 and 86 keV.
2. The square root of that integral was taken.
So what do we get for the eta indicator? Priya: 35.7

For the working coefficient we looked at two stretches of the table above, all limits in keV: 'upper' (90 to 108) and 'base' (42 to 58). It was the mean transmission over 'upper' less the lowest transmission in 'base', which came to 19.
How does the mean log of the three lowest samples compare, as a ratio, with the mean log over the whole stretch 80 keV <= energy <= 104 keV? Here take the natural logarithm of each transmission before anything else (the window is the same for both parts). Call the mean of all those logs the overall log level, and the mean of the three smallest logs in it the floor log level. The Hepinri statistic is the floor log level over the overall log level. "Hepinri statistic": 0.959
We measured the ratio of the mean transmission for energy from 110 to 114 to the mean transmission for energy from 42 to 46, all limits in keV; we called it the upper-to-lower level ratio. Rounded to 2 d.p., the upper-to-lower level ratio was 1.19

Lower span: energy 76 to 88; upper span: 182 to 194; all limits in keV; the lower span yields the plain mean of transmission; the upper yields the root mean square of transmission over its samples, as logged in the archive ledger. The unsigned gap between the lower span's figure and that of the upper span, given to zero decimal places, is 17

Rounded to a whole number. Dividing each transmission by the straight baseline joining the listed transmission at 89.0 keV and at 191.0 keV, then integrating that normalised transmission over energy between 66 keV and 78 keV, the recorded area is 14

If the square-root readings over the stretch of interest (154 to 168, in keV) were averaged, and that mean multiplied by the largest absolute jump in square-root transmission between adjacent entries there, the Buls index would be 4.7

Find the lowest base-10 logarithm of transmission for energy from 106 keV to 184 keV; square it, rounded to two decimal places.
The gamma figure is 3.43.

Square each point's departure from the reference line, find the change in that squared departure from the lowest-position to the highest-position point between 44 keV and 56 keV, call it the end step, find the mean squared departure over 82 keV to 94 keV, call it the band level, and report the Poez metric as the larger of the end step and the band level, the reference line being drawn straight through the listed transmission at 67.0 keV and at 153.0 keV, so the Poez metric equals 59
